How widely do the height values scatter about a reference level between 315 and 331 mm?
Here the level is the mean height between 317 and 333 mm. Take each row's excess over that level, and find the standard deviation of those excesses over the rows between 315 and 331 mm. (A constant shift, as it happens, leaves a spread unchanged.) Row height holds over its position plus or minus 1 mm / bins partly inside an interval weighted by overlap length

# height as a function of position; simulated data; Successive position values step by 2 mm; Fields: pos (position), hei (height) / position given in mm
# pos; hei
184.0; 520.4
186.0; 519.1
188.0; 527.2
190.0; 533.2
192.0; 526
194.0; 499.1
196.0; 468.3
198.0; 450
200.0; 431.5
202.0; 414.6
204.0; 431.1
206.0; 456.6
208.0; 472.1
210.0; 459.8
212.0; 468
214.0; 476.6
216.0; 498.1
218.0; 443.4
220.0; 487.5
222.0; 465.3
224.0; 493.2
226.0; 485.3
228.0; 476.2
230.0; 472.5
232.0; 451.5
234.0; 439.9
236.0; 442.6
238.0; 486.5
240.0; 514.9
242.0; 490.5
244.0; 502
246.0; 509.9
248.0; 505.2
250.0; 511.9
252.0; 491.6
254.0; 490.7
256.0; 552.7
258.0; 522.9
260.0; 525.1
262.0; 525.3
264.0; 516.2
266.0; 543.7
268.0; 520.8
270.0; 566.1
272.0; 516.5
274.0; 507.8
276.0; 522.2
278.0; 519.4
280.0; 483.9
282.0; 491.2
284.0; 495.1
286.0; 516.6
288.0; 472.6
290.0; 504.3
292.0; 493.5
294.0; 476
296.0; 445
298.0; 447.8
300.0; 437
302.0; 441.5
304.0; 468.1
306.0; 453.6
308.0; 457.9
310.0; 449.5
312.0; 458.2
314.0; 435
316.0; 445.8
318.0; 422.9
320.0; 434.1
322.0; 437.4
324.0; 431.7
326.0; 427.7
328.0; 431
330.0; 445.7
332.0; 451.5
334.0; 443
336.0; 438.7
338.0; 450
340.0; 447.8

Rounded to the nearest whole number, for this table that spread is 8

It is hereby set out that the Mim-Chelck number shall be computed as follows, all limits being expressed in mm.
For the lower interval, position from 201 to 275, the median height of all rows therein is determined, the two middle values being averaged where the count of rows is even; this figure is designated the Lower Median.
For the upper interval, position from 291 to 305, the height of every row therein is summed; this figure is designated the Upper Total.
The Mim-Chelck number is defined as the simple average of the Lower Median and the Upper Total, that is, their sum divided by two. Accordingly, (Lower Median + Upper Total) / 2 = 1850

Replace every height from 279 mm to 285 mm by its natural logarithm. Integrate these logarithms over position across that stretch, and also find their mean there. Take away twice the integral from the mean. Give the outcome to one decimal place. -68.1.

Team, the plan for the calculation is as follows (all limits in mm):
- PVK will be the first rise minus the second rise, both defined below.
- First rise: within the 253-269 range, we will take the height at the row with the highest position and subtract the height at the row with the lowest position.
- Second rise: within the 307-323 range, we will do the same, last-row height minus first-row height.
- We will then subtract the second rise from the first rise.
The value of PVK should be 51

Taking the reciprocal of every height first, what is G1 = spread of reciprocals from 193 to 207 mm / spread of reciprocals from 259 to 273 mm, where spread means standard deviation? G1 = 2.17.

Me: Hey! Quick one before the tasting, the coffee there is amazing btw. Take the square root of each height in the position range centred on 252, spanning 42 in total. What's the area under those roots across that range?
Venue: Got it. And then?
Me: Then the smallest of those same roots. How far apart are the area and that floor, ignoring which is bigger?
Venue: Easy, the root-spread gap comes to 923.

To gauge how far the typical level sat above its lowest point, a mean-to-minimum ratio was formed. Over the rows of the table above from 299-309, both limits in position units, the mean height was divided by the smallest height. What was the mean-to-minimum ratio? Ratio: 1.03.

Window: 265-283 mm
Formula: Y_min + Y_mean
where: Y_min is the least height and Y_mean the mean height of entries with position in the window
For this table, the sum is 1003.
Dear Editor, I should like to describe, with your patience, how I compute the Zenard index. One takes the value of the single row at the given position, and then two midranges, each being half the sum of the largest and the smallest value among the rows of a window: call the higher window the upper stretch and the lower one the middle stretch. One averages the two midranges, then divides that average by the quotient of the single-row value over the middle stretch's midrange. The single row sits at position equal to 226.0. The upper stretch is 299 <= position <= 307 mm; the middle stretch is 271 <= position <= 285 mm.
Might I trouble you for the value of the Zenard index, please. 495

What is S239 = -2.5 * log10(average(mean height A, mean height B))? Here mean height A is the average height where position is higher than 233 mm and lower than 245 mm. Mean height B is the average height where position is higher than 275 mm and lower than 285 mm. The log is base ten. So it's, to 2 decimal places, -6.73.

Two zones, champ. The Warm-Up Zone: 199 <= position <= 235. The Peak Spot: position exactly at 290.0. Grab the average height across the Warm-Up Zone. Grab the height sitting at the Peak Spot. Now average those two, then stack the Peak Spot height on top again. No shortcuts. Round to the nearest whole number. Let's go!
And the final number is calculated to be 988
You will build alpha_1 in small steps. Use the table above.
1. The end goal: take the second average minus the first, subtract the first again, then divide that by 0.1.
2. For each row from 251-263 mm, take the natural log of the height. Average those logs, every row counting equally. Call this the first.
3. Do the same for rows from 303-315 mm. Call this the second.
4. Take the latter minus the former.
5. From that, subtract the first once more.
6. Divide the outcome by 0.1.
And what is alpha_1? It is -63.8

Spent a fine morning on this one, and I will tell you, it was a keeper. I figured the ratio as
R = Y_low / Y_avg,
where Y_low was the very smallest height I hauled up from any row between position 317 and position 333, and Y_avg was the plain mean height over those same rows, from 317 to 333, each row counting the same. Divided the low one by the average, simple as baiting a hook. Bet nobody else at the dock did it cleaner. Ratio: 0.972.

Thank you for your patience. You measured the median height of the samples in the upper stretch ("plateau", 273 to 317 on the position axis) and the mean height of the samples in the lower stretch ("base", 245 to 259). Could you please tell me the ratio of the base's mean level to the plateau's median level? 1.09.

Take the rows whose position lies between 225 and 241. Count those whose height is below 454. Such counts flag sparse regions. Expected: 3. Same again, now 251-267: 0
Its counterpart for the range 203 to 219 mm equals 2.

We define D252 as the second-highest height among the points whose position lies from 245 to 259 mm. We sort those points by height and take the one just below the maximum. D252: 522.9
